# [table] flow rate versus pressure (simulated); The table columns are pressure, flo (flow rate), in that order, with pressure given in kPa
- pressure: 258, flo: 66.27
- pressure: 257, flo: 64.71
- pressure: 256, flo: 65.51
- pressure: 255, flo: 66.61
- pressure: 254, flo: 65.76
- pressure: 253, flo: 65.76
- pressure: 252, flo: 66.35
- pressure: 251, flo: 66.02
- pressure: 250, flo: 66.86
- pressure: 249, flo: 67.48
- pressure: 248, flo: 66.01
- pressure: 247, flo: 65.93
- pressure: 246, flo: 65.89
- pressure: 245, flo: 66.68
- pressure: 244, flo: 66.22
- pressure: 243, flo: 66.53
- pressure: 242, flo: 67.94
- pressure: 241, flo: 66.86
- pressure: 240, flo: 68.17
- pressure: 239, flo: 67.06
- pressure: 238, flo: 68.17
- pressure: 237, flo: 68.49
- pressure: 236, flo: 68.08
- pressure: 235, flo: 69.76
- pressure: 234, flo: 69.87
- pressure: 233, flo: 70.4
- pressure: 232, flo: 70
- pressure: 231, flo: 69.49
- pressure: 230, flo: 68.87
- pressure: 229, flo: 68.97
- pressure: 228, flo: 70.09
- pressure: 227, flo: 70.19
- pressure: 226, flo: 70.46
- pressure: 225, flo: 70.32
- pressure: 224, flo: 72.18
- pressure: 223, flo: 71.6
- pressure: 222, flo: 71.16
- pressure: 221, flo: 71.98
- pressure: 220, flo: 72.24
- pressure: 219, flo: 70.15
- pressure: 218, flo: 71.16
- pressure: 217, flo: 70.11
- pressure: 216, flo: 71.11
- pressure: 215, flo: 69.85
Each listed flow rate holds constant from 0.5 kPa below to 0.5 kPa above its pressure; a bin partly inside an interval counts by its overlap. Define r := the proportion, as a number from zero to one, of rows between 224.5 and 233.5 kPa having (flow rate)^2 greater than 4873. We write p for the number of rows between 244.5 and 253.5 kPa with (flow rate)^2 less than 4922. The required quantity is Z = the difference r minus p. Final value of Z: -8.3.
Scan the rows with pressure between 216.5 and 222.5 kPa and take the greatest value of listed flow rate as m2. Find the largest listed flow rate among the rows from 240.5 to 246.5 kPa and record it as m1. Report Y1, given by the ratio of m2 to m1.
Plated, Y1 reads 1.06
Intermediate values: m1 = 67.94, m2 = 72.24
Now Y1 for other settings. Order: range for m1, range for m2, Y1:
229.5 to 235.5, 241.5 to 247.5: 0.97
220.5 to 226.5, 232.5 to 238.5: 0.98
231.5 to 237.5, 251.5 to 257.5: 0.95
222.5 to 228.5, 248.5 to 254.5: 0.93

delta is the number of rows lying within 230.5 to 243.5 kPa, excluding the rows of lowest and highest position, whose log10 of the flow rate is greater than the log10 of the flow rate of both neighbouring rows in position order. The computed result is 4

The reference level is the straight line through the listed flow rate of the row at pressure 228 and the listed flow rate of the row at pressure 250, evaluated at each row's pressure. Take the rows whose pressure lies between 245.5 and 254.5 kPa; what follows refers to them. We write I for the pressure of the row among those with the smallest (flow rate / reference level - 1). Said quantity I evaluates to 246 kPa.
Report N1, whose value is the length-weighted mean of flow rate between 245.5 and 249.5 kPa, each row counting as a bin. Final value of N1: 66.3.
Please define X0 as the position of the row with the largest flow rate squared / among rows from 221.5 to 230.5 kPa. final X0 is 224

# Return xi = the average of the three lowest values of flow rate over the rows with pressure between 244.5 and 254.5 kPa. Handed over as 65.8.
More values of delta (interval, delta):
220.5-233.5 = 2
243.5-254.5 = 3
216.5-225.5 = 3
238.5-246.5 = 3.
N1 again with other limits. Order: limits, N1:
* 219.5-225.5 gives 71.6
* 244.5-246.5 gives 66.3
